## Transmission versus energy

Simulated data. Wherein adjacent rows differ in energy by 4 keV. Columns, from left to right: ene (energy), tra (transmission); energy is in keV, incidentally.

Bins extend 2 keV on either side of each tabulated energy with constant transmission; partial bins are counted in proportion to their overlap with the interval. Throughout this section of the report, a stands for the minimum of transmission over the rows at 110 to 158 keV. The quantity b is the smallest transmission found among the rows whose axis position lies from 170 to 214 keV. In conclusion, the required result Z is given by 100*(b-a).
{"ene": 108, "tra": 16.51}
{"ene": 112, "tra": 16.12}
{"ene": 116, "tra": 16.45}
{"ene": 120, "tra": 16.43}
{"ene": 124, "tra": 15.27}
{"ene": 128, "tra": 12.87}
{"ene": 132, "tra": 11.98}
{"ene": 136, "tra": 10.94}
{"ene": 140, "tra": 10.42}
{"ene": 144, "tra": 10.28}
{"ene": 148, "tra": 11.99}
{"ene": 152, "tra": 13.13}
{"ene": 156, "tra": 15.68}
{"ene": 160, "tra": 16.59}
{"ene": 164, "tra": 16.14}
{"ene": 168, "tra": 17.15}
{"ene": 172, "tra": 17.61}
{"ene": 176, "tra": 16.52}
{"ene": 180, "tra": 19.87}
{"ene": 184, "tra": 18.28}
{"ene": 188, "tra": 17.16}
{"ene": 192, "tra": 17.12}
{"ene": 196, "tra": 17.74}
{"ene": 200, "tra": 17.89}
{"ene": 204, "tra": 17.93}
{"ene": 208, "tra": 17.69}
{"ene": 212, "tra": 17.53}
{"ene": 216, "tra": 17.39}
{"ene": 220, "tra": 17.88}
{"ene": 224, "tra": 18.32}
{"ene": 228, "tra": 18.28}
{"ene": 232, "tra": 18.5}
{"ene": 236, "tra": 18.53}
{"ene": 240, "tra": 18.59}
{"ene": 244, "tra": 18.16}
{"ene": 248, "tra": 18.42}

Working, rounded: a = 10.28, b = 16.52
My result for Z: 624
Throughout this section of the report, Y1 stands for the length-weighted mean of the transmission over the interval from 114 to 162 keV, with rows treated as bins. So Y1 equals 13.5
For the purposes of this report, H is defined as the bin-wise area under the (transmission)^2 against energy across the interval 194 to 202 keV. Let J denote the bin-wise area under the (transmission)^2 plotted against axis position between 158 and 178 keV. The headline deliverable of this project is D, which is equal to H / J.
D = 0.45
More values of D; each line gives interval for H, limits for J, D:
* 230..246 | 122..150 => 1.33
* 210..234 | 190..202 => 2.09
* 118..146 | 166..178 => 1.31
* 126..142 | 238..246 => 0.80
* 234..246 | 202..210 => 1.61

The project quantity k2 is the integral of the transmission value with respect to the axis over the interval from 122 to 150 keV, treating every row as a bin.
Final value 335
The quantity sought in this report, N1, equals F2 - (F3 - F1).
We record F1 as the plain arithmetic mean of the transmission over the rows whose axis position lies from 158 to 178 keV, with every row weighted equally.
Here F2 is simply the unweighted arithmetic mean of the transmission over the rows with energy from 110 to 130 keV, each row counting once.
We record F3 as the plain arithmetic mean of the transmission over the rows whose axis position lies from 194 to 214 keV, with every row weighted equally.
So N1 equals 14.5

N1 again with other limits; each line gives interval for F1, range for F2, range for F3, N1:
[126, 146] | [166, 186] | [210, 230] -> 11.3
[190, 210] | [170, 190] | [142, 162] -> 22.0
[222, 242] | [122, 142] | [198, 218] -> 13.1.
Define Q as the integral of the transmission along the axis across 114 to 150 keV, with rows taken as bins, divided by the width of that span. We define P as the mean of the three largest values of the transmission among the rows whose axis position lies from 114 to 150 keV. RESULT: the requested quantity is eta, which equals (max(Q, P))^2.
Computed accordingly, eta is 258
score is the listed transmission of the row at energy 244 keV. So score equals 18.16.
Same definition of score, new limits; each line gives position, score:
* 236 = 18.53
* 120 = 16.43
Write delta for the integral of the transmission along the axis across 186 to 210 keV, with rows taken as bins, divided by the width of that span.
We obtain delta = 17.6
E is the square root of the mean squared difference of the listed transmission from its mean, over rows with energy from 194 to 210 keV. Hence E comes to 0.1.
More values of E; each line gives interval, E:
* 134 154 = 1.1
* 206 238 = 0.4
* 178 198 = 1.0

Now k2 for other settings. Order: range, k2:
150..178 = 451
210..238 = 506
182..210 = 495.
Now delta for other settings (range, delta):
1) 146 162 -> 14.3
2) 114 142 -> 13.5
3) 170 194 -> 17.8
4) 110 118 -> 16.3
